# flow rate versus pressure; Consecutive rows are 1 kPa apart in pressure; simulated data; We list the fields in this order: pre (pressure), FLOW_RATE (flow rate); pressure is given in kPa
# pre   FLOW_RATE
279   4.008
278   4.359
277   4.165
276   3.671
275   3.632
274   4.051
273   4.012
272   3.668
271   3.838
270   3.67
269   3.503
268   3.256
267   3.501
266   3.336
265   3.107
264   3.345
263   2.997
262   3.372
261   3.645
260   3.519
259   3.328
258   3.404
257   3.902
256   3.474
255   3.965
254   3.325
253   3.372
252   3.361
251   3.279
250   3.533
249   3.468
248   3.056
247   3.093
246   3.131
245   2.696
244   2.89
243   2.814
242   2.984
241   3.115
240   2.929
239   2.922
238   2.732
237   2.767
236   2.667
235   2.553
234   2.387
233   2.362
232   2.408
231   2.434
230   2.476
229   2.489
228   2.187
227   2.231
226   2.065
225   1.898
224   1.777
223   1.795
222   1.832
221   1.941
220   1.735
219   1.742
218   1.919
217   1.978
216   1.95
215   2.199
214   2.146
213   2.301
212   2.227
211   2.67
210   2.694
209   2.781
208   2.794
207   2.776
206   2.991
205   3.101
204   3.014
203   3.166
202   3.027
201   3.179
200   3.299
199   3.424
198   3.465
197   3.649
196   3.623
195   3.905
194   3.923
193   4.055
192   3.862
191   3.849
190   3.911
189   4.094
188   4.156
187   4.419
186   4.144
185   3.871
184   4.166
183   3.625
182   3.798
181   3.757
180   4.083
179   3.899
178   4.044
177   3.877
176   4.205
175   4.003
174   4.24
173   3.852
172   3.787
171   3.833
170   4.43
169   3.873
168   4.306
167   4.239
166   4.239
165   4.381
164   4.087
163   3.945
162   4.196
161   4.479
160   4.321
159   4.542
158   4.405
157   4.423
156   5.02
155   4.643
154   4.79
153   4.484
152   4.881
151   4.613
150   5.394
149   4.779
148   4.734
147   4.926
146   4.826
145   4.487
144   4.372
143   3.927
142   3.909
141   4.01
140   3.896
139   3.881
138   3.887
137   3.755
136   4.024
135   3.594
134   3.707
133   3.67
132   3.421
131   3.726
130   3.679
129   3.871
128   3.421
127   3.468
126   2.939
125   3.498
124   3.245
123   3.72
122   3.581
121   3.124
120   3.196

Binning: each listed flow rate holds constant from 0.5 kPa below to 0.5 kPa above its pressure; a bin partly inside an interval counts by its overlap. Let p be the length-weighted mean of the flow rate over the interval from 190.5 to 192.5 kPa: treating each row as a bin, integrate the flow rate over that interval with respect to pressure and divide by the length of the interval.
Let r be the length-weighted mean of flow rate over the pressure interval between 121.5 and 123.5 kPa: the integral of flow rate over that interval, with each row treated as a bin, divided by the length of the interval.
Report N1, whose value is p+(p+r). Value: 11.4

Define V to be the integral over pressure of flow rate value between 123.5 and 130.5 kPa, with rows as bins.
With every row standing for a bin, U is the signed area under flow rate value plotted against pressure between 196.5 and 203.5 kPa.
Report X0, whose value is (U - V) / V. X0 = 0.0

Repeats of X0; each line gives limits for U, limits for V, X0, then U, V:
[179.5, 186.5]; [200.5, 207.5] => 0.3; 27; 21.3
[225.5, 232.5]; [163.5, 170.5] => -0.4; 16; 29.6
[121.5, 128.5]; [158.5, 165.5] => -0.2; 24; 30.0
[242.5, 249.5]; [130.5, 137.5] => -0.2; 21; 25.9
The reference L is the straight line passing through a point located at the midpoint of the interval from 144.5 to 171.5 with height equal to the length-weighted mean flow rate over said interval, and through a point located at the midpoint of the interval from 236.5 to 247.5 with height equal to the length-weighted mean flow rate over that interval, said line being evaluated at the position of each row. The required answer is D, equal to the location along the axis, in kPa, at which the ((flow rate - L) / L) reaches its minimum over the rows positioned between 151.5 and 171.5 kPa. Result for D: 163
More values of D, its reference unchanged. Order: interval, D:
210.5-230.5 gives 219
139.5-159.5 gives 140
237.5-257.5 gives 238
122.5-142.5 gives 126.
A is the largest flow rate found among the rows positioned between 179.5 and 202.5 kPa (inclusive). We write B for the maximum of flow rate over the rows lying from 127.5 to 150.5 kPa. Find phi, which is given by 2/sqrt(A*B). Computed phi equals 0.41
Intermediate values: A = 4.419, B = 5.394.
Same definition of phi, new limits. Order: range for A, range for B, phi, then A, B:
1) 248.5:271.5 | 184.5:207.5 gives 0.48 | 3.965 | 4.419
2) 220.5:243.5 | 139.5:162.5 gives 0.49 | 3.115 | 5.394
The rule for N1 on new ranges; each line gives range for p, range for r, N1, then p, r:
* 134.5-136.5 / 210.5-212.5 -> 10.1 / 3.8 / 2.4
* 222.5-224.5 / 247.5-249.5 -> 6.8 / 1.8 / 3.3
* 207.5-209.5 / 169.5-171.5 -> 9.7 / 2.8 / 4.1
